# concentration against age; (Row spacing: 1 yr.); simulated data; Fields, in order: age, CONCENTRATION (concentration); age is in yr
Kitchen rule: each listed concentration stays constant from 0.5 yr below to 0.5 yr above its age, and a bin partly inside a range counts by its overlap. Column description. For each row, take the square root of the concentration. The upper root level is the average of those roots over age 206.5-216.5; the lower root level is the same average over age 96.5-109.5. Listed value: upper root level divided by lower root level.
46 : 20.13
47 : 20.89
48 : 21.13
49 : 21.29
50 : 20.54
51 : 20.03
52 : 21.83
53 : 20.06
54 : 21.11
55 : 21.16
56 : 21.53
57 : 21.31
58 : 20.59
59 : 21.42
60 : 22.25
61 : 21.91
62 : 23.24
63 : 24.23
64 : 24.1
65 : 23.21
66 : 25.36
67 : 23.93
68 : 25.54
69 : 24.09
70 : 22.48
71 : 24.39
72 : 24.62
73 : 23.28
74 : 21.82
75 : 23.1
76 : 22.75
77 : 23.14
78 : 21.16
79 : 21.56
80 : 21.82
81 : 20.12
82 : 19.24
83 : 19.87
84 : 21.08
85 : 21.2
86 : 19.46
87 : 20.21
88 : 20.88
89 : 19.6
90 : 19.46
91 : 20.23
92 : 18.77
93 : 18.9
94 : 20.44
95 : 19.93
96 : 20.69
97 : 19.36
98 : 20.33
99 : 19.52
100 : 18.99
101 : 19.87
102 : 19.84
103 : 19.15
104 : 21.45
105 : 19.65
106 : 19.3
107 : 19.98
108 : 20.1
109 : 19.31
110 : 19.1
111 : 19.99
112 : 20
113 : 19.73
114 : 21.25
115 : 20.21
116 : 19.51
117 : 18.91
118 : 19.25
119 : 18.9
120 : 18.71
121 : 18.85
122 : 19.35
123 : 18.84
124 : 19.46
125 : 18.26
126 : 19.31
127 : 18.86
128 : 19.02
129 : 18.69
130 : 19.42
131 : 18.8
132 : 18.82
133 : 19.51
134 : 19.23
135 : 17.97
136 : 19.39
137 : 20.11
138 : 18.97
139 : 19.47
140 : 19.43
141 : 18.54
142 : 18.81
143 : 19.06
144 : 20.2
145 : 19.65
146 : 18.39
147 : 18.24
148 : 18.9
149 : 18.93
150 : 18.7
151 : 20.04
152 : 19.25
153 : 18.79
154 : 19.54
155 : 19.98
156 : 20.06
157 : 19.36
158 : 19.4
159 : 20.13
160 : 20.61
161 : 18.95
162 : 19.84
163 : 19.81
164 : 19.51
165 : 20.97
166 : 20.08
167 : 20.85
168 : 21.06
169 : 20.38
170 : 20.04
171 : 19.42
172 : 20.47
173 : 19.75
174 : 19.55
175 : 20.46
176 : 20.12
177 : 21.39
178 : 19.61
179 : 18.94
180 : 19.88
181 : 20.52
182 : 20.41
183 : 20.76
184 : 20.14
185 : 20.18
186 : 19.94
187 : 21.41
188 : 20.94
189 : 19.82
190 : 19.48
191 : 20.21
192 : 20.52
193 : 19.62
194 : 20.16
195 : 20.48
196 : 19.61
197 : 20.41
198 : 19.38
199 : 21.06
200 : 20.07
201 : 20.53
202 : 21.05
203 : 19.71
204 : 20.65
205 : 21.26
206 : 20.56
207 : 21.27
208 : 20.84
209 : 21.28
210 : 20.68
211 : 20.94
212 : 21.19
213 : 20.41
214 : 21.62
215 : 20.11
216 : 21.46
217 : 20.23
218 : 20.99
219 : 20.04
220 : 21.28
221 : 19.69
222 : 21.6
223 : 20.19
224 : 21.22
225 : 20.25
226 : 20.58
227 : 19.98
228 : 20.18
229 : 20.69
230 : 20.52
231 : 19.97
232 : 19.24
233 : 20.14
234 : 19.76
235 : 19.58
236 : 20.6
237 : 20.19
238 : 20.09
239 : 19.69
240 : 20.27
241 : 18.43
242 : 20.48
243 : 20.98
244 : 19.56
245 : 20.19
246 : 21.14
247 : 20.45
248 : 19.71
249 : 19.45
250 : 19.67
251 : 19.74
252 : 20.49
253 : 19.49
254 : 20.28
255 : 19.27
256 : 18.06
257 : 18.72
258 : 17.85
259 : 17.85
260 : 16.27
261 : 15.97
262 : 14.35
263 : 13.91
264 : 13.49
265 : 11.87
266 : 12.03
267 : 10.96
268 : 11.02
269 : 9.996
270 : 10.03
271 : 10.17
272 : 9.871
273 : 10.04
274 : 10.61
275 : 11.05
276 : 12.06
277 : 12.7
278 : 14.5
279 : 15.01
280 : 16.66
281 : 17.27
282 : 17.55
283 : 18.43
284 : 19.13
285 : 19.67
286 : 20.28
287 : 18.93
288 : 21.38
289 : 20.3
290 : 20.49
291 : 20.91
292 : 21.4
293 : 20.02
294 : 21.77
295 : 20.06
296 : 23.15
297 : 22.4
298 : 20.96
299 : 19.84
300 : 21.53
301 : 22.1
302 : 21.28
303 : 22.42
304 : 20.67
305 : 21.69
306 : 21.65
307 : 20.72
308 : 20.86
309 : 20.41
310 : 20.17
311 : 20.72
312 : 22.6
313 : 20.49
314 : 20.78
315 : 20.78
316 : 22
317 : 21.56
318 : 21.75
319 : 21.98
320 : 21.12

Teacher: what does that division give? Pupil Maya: 1.03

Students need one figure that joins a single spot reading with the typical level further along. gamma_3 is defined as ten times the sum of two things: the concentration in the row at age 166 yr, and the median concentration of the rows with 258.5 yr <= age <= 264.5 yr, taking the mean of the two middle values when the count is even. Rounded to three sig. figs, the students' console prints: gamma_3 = 352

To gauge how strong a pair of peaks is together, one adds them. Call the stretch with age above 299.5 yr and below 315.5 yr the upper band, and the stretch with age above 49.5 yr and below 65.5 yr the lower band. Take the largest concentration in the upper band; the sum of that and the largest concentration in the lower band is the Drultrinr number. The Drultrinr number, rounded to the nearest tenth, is 46.8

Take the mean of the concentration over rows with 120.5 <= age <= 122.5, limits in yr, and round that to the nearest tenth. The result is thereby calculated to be 19.1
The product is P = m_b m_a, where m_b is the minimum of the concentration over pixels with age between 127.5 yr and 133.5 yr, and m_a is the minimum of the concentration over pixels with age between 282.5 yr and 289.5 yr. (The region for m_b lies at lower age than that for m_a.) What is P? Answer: 344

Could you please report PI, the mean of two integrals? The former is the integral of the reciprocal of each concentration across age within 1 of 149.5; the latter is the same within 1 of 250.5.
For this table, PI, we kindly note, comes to 0.104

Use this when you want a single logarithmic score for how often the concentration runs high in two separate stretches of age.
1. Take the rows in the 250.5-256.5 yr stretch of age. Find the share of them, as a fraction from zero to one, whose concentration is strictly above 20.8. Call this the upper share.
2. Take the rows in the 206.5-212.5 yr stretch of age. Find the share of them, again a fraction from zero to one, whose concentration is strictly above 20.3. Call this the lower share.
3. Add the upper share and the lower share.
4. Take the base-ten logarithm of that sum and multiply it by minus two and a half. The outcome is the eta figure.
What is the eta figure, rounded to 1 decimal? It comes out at 0.0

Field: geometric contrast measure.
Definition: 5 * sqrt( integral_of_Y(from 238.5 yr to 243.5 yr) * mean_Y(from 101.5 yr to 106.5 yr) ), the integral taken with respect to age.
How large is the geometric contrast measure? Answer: 223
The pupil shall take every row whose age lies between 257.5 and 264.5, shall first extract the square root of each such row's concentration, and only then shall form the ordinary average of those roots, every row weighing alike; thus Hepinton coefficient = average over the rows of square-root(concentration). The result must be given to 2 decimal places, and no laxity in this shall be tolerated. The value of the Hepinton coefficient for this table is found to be 3.95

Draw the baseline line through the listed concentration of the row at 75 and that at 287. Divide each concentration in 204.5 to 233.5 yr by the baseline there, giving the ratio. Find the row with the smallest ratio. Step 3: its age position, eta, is 232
